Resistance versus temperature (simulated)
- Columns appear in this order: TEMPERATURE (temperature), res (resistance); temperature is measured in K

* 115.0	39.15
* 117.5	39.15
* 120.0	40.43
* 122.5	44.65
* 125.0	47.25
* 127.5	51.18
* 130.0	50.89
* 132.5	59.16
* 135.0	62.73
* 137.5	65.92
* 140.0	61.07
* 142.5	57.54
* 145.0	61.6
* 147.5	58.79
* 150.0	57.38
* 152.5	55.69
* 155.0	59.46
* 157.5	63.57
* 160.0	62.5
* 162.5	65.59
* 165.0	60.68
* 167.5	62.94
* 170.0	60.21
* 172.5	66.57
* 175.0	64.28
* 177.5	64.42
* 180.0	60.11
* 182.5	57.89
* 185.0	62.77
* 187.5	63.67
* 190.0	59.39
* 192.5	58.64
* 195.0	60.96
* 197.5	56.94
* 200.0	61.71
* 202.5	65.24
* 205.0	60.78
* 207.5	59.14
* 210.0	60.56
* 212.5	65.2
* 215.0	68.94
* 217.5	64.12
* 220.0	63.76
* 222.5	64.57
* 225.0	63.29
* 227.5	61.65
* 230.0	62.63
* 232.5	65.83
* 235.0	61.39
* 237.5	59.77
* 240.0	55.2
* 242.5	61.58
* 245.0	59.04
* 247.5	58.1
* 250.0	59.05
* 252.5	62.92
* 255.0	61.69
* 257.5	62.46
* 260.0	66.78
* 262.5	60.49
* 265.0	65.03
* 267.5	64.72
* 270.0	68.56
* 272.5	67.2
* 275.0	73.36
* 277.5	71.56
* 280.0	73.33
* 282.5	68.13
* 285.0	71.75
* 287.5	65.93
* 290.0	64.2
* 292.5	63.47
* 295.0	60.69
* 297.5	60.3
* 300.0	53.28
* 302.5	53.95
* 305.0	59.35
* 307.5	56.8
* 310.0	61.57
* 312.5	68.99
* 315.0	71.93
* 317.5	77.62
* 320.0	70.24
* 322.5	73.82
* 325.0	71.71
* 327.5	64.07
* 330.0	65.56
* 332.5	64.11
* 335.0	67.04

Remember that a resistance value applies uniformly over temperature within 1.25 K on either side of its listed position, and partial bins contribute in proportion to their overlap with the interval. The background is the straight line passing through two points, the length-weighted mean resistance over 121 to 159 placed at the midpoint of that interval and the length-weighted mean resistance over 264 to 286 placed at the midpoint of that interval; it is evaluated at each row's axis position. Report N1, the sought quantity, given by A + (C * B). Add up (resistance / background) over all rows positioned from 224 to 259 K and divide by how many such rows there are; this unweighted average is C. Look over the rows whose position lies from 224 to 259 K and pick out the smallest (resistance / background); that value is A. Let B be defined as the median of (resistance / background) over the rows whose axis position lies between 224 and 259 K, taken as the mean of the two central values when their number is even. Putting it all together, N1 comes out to 1.69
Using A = 0.83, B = 0.93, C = 0.92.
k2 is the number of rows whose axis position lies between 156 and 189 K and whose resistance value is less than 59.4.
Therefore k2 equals 1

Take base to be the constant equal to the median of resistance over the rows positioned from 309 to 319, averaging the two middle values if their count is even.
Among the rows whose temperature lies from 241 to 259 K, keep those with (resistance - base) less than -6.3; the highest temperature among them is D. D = 257.5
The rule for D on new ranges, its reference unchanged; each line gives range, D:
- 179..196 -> 195.0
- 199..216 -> 210.0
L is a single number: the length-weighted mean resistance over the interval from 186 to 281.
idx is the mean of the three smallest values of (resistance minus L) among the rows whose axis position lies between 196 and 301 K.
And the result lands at -8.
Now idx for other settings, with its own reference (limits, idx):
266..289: 3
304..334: -4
